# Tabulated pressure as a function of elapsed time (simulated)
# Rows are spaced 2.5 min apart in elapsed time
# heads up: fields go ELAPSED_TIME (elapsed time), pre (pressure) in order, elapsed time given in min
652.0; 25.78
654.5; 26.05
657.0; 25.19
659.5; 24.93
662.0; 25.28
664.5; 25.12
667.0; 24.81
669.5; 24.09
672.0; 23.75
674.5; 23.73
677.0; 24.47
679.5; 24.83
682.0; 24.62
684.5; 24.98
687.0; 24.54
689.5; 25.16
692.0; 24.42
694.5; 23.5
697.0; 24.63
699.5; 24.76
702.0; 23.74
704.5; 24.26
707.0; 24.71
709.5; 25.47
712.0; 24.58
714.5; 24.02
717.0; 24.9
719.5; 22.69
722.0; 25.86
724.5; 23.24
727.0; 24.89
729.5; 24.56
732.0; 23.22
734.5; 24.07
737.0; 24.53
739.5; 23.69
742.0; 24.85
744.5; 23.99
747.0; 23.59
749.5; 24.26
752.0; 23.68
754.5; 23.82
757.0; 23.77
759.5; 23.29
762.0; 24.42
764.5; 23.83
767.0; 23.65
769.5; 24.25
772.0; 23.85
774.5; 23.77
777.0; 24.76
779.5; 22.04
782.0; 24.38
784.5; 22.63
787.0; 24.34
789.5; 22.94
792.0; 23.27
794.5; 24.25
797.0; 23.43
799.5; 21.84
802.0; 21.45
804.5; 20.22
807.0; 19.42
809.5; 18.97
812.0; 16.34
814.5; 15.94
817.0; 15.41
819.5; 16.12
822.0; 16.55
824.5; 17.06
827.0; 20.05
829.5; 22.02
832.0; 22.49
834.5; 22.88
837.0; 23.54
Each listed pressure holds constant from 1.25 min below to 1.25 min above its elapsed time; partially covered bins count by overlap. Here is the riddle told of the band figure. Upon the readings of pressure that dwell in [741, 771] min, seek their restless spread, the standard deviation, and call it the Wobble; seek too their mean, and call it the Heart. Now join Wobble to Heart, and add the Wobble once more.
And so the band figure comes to 24.8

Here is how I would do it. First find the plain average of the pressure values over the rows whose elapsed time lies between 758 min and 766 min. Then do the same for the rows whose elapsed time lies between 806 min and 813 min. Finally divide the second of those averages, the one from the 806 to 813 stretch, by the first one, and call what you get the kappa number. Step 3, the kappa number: 0.77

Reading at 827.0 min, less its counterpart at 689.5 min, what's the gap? -5.1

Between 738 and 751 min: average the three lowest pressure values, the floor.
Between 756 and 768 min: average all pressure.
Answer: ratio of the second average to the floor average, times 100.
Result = 100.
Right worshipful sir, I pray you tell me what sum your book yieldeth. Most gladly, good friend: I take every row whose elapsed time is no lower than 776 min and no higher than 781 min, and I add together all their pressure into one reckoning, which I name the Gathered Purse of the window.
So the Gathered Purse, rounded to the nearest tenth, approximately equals 46.8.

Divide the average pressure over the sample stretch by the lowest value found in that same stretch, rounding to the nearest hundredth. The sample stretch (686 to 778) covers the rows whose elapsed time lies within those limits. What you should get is 1.07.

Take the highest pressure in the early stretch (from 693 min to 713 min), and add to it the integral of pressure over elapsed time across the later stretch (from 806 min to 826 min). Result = 365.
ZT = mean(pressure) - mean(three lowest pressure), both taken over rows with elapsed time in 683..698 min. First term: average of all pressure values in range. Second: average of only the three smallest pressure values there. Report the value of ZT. 0.38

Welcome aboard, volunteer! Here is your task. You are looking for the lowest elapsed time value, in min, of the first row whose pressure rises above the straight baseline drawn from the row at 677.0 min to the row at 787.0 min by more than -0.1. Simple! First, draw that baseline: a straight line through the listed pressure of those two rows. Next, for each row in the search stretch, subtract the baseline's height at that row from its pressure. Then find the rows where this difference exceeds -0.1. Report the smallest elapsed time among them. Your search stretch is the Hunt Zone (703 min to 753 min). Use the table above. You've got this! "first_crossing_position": 707.0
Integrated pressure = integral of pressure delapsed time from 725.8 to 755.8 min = 723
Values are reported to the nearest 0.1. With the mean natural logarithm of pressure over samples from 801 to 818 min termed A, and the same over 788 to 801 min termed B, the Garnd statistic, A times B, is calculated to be 9.1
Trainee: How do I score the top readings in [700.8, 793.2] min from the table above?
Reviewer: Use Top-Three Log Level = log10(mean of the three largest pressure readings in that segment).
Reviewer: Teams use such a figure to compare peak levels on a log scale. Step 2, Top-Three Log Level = 1.41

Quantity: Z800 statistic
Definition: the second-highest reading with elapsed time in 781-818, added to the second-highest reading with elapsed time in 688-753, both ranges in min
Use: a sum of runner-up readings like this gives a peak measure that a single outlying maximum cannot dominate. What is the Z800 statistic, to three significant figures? 49.8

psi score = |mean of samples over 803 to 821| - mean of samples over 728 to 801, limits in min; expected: -6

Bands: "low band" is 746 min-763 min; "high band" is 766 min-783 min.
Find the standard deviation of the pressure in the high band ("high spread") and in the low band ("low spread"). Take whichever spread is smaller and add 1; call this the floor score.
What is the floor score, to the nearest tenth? 1.4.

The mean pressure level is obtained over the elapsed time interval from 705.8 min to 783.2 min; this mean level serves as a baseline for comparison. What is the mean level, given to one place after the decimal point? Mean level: 24.1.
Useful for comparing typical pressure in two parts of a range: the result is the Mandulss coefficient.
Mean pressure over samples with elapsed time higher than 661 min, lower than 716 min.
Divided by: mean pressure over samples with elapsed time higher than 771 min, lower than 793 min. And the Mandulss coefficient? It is 1.04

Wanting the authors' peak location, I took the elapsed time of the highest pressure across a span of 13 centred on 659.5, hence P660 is 654.5 min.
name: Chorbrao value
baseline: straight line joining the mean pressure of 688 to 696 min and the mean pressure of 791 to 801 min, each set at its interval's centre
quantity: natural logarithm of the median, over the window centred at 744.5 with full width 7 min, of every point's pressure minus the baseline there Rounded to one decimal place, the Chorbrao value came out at -1.5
